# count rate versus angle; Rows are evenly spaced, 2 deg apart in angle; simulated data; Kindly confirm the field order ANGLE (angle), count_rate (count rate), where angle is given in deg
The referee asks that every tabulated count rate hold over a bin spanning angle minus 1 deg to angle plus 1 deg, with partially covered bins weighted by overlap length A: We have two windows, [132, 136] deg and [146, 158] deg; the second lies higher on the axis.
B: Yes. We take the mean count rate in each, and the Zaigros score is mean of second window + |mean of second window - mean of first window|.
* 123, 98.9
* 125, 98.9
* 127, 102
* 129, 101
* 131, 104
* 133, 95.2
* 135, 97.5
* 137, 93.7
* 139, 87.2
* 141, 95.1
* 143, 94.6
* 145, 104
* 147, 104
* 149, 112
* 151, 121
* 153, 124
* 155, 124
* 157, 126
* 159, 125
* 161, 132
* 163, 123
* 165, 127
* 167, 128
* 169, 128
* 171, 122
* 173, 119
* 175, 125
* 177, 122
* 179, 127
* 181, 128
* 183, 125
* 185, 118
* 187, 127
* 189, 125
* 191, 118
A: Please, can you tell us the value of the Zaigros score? 141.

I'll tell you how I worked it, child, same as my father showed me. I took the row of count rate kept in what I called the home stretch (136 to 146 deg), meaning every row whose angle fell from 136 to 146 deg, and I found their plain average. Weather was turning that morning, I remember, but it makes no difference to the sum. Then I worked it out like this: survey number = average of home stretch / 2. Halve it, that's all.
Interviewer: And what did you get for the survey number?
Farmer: 47.5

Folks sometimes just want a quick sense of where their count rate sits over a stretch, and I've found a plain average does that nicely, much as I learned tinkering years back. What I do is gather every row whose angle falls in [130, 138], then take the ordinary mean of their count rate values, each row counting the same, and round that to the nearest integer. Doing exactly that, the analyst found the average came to 98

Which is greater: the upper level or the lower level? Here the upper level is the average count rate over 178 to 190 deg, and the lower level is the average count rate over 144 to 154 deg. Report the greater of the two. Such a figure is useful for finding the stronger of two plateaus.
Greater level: 125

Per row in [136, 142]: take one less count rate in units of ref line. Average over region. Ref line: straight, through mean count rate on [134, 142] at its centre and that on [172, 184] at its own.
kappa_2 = 0.02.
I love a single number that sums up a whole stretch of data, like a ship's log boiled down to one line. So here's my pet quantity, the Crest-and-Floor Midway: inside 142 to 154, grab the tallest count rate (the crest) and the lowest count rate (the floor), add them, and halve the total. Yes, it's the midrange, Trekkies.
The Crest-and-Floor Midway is 109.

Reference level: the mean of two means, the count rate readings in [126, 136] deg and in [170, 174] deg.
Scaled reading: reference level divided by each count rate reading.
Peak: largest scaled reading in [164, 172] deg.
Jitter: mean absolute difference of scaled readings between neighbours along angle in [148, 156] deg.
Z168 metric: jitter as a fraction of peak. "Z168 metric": 0.035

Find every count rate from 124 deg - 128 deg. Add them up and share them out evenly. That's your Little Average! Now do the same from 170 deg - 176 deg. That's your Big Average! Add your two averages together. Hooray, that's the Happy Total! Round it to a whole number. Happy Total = 222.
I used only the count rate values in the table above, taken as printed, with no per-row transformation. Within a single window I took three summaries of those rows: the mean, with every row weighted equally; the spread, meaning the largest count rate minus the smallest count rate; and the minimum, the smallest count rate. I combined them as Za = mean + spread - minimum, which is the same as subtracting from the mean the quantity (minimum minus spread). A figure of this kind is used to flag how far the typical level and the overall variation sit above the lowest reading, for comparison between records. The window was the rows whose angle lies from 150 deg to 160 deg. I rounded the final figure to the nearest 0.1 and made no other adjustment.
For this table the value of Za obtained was 8.0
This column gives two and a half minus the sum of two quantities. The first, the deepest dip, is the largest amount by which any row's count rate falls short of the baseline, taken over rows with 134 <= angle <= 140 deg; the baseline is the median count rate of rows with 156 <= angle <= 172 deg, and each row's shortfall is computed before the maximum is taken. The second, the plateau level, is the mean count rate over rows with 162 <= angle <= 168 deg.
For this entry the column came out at -163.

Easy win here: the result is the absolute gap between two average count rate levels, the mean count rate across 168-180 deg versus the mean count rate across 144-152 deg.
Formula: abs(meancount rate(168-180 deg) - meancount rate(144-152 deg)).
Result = 14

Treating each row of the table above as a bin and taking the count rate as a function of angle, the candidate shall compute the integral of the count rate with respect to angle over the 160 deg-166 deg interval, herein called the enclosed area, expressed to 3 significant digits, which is 764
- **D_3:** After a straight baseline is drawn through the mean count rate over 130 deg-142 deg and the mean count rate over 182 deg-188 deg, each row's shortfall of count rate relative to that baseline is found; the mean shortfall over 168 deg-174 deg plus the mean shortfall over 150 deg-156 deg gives -26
